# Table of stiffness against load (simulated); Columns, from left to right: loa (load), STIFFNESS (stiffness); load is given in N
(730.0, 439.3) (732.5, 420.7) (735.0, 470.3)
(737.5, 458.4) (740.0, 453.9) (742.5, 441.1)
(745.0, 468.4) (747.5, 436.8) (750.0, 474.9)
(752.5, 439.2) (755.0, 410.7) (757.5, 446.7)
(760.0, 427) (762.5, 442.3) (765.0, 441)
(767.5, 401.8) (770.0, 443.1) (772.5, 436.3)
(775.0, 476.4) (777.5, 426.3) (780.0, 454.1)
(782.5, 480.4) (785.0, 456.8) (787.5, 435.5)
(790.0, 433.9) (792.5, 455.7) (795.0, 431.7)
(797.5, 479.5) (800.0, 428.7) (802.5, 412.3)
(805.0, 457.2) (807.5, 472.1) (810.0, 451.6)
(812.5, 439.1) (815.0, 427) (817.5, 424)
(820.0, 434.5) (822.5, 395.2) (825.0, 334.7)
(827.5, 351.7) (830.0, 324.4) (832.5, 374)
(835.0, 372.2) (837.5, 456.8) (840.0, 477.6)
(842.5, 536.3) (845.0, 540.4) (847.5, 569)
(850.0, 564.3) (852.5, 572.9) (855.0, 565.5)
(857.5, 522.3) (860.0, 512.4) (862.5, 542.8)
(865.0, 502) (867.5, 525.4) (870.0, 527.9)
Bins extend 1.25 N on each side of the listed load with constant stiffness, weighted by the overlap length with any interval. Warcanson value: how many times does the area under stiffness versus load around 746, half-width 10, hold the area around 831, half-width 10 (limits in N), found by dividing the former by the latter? 1.16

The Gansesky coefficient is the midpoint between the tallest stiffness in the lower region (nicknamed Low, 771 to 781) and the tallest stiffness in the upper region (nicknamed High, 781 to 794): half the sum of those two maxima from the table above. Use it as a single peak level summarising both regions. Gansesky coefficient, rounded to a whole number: 478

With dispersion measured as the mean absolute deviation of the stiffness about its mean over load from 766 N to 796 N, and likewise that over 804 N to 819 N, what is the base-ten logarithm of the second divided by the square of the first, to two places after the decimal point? -1.28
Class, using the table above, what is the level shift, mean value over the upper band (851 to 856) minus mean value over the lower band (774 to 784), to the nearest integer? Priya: 110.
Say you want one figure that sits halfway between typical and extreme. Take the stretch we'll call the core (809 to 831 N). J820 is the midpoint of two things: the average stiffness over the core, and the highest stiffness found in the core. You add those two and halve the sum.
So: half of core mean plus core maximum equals 425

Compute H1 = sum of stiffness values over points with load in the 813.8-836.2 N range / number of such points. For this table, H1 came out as 382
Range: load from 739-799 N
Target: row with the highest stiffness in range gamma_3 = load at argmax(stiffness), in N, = 782.5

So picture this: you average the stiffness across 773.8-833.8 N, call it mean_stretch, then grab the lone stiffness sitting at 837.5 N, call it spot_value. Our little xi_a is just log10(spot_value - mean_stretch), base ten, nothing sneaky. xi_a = 1.47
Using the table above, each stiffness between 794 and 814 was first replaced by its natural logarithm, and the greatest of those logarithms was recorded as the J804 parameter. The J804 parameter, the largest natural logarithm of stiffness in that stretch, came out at 6.17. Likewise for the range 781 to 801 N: 6.17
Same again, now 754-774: 6.10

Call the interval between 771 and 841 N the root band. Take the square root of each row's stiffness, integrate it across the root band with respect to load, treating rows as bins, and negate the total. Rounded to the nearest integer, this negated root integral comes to -1447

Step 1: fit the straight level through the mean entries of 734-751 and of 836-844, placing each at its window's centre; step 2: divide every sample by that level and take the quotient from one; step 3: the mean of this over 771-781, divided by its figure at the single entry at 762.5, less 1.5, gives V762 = -1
